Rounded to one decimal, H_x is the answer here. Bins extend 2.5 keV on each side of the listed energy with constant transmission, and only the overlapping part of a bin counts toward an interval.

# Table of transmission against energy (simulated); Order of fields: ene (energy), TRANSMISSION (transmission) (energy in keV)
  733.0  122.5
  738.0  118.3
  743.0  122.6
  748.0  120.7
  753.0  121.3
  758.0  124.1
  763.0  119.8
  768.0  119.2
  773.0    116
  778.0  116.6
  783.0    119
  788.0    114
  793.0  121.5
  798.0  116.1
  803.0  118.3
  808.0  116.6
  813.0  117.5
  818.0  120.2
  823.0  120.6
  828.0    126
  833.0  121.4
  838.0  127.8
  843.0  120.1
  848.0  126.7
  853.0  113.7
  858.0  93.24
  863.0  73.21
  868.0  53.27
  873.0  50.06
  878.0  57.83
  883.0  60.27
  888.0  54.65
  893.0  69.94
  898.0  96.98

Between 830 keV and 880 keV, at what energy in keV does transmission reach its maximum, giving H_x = 838.0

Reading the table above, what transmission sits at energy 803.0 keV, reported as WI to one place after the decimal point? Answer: 118.3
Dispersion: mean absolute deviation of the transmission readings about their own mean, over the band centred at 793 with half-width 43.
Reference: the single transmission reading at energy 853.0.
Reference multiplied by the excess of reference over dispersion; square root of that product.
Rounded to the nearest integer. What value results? 112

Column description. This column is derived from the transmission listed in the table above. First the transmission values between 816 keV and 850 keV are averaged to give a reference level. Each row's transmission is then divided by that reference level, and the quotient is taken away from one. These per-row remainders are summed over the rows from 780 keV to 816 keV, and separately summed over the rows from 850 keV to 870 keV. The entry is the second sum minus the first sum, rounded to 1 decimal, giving 1.0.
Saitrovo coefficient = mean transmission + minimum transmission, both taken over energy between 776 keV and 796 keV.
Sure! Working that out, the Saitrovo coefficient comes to 232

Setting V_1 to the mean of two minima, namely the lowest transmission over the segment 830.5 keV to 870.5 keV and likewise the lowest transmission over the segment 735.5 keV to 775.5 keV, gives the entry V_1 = 85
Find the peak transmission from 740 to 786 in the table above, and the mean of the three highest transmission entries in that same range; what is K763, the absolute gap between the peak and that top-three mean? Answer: 1.4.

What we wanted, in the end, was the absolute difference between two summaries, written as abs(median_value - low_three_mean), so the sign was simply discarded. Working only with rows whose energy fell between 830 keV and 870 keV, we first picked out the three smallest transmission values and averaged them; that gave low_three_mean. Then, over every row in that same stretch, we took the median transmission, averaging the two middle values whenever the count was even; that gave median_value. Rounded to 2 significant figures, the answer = 44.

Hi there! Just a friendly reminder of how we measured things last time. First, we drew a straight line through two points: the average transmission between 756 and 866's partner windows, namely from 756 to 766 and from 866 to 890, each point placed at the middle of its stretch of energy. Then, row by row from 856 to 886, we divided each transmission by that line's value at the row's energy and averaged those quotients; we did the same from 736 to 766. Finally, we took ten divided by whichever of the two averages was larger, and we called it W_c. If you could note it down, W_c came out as 9.3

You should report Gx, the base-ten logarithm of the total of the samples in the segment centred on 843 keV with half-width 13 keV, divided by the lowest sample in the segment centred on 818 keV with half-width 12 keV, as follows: 0.718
